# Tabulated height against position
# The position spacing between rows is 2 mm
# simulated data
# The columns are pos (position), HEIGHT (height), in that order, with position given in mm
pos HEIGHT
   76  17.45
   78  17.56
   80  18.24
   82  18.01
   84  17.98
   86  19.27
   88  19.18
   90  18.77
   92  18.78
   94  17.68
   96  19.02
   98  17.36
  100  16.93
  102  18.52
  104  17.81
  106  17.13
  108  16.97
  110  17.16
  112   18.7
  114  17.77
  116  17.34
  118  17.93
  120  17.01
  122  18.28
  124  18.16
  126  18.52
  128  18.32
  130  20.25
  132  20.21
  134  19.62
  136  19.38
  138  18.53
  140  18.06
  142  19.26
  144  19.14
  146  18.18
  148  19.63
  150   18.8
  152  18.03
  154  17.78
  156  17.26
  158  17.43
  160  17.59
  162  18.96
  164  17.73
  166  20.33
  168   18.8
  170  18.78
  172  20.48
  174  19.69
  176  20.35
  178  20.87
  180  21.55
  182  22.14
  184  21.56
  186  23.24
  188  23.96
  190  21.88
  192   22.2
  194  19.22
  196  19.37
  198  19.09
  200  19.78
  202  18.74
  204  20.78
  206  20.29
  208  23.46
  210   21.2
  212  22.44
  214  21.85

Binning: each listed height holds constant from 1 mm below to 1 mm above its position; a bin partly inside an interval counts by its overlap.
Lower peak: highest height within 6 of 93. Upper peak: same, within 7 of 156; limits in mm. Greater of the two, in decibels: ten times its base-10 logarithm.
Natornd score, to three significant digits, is 12.8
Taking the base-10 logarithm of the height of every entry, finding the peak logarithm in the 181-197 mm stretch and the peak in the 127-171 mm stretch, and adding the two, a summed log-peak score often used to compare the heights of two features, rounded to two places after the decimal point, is 2.69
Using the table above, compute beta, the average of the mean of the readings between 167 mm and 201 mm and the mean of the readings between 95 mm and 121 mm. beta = 19.2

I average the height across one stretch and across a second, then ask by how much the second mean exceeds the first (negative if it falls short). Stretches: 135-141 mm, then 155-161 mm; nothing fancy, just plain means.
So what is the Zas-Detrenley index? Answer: -1.2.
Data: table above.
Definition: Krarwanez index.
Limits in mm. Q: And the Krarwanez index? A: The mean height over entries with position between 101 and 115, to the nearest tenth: 17.7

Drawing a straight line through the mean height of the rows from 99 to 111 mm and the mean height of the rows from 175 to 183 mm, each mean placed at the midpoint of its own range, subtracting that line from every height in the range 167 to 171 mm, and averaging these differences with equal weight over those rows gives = -1.9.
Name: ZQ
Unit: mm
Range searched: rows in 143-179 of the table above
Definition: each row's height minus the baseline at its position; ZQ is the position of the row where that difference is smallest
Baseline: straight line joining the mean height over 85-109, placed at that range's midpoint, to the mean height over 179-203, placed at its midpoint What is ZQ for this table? 156 mm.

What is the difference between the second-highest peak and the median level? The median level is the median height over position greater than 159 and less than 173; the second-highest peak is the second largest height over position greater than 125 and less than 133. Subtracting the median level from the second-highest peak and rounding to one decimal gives 1.4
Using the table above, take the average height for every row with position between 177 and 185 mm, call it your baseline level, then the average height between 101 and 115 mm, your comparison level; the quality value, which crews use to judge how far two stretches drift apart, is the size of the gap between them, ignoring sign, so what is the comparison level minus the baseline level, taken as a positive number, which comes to 3.8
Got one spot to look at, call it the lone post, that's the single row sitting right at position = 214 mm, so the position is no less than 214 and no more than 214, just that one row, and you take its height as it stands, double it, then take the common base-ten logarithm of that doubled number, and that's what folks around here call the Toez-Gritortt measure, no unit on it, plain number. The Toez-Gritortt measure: 1.64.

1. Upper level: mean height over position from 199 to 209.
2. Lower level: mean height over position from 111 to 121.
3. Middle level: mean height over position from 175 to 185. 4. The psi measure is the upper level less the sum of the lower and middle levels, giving -18.4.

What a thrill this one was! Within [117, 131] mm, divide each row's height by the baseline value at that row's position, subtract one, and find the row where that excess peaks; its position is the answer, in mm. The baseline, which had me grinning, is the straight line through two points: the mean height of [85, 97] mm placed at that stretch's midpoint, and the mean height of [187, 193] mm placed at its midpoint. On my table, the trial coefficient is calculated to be 130 mm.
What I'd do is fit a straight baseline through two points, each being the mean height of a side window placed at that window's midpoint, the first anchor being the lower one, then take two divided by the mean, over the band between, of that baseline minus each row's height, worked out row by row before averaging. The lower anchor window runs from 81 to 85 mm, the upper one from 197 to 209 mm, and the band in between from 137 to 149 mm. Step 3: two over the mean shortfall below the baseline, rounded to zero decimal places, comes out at 5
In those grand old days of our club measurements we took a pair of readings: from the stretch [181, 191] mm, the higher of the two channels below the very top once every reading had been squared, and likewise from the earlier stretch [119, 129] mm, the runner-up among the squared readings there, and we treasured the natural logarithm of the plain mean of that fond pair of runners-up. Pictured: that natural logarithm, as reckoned 6.08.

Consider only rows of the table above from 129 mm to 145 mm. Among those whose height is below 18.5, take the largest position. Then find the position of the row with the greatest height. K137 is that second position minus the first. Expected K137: -10 mm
